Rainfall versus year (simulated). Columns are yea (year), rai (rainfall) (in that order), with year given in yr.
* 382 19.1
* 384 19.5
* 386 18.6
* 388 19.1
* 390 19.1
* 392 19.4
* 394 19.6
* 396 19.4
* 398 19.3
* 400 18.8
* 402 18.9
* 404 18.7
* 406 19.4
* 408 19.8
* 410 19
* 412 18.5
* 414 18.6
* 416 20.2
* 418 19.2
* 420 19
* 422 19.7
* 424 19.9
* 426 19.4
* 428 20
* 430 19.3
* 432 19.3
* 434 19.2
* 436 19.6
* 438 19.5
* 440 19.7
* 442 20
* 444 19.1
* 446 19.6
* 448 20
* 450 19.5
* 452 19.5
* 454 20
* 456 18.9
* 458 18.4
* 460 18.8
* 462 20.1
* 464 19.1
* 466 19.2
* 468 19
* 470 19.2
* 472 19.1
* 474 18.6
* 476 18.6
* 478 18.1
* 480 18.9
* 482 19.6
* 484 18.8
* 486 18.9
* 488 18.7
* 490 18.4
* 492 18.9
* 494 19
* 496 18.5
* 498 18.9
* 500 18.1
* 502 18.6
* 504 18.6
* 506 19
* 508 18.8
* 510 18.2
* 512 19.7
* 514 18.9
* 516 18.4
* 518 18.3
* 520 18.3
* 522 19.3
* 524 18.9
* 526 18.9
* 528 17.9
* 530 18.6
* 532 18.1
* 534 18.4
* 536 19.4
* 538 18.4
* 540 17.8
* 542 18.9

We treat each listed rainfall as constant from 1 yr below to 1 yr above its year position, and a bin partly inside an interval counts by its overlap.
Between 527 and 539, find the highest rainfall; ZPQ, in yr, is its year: 536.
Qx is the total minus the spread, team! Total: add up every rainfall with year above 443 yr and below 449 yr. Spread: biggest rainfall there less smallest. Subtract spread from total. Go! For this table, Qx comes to 57.8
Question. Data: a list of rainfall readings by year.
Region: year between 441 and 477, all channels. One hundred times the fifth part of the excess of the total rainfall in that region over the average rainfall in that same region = 6549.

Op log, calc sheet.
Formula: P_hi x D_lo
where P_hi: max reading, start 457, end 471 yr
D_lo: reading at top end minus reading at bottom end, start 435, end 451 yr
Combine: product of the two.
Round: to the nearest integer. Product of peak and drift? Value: -2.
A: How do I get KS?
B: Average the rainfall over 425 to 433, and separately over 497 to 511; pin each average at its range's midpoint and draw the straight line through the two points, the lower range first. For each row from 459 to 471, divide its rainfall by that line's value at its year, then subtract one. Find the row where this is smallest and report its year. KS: 460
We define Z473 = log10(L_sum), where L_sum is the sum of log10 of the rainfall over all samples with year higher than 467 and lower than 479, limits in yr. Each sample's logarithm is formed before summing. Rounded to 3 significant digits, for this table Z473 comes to 0.883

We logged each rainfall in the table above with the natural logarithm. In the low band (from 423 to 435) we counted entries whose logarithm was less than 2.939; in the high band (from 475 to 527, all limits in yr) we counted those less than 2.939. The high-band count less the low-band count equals 14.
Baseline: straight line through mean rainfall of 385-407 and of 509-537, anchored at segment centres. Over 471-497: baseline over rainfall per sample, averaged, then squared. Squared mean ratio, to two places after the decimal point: 1.00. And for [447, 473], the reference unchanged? 0.96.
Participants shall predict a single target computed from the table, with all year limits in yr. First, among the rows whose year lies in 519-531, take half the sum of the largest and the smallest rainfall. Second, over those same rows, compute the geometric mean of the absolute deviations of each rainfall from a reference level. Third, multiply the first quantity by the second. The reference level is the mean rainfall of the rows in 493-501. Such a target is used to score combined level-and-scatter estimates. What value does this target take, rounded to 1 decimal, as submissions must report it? 4.8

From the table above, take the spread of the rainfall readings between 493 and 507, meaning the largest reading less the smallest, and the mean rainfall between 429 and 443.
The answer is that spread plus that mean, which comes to 20.4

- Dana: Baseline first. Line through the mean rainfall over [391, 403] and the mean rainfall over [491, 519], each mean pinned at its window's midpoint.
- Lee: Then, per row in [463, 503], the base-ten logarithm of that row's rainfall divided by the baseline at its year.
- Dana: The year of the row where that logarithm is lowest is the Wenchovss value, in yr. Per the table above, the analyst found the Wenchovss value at 478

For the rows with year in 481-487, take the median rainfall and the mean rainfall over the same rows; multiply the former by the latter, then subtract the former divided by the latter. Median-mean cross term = 360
